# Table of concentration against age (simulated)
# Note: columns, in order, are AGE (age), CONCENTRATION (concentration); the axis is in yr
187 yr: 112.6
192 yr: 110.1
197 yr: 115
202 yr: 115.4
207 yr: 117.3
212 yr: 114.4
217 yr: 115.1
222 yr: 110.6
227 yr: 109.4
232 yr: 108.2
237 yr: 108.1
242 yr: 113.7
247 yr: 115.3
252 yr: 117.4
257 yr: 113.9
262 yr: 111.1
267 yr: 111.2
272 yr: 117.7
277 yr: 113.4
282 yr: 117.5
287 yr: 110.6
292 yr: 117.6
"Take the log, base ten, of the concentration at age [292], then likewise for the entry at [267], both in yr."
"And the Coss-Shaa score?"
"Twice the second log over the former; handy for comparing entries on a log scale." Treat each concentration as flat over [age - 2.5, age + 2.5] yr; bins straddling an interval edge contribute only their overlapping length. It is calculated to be 1.98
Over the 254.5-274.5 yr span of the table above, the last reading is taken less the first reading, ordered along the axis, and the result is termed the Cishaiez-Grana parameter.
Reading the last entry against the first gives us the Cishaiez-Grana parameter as 3.8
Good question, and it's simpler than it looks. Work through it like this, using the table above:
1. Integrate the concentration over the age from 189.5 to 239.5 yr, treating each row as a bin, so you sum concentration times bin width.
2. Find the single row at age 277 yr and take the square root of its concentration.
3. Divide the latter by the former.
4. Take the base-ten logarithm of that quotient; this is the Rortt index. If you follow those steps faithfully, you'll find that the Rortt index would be -2.72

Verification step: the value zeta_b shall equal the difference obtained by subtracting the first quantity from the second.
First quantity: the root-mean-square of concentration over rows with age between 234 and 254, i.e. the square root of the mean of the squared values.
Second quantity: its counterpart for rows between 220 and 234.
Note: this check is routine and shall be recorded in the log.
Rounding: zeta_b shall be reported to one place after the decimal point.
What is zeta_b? -4.3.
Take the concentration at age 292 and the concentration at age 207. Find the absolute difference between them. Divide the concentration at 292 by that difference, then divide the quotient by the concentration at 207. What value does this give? 3.3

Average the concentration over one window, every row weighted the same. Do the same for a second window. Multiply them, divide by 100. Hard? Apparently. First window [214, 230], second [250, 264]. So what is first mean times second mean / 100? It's 127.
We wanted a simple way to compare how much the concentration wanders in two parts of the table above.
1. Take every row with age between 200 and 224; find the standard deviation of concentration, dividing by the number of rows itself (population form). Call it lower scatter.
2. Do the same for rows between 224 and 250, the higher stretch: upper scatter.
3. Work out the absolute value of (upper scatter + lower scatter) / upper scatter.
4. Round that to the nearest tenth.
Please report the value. 1.7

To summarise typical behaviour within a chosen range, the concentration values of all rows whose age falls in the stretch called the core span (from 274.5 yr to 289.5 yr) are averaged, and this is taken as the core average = 114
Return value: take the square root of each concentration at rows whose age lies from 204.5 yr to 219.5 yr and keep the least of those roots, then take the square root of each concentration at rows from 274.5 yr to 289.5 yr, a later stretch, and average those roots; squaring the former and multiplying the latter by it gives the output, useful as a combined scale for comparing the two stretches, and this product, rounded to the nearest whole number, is 1220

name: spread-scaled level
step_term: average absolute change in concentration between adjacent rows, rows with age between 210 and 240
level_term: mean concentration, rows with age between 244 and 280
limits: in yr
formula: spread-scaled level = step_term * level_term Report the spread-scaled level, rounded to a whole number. 176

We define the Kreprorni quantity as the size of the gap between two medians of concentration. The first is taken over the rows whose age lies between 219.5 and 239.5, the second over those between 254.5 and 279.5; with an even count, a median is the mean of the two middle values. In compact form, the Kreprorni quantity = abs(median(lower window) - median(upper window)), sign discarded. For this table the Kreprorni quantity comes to 4.6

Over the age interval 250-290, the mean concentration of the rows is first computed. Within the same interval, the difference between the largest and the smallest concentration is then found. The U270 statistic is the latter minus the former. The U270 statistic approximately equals -107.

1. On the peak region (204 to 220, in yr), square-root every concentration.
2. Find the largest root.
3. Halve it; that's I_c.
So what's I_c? 5.42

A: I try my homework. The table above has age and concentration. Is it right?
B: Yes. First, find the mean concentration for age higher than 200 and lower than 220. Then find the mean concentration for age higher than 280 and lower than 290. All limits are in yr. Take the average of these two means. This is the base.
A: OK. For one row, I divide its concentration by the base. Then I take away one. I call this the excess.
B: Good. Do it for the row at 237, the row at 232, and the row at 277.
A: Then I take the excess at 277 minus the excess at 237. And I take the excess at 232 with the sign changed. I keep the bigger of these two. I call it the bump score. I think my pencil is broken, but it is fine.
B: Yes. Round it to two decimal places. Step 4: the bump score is 0.06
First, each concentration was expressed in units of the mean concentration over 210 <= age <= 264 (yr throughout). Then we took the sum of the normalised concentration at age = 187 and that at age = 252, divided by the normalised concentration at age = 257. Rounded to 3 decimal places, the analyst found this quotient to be 2.019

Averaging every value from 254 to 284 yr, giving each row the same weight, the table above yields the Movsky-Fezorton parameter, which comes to 114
